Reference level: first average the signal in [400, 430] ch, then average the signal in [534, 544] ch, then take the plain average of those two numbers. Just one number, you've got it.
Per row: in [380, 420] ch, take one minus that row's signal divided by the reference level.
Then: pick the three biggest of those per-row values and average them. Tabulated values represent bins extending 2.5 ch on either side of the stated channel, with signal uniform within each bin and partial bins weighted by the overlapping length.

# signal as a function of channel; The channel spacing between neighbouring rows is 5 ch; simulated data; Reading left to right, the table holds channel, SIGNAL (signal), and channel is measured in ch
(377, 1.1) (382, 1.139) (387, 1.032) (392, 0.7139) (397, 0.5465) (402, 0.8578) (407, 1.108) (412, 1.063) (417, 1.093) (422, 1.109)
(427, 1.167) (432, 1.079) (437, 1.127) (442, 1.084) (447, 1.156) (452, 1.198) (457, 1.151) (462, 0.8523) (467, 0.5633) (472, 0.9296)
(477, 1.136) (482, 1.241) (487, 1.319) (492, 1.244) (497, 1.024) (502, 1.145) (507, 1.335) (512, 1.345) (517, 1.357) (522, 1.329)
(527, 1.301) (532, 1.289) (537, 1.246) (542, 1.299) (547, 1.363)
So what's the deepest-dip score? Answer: 0.40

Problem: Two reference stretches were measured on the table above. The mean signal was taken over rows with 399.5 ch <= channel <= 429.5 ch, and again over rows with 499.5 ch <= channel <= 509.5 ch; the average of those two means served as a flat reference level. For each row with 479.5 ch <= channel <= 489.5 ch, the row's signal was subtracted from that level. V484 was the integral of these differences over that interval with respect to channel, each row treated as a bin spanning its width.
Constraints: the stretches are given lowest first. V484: -1.3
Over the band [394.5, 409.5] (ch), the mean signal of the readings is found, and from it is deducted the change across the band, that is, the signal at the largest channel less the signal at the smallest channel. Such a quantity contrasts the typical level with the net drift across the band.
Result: 0.28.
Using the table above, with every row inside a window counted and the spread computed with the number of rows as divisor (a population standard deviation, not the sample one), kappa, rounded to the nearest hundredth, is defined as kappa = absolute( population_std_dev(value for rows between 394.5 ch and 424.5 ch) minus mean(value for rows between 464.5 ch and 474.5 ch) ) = 0.54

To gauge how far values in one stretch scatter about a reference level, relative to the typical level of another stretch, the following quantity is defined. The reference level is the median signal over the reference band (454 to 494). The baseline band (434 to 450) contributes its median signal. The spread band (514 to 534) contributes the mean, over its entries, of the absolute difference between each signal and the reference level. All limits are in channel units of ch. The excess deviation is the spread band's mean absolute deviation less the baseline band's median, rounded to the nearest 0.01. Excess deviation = -0.95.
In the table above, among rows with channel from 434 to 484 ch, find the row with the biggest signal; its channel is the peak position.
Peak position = 482 ch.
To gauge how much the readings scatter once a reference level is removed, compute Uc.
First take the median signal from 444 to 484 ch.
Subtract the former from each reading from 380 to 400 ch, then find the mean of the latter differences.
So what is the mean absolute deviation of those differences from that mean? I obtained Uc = 0.23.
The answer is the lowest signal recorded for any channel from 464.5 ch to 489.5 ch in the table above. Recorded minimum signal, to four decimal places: 0.5633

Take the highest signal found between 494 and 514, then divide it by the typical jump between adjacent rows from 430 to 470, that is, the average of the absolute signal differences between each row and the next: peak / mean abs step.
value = 11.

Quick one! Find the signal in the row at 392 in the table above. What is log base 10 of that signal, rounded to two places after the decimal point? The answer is -0.15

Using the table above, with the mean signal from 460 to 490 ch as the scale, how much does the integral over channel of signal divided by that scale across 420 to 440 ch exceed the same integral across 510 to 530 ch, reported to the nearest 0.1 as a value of -4.2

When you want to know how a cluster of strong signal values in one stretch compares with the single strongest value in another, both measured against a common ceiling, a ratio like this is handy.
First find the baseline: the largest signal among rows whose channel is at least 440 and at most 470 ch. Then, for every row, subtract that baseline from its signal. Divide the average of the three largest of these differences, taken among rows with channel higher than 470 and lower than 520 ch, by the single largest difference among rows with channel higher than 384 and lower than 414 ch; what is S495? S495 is -1.6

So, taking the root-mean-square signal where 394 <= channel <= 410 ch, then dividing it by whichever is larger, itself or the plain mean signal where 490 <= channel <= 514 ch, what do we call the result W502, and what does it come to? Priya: 0.71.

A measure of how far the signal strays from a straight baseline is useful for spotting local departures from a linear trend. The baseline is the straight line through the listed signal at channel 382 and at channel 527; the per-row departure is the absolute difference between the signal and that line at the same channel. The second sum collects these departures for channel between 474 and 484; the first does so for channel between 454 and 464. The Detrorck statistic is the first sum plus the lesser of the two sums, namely 0.6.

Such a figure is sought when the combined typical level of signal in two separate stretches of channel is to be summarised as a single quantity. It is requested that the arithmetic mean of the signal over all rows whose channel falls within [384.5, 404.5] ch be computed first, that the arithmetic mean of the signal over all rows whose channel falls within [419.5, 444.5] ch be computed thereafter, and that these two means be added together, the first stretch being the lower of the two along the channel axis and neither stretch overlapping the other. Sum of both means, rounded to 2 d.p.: 1.90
